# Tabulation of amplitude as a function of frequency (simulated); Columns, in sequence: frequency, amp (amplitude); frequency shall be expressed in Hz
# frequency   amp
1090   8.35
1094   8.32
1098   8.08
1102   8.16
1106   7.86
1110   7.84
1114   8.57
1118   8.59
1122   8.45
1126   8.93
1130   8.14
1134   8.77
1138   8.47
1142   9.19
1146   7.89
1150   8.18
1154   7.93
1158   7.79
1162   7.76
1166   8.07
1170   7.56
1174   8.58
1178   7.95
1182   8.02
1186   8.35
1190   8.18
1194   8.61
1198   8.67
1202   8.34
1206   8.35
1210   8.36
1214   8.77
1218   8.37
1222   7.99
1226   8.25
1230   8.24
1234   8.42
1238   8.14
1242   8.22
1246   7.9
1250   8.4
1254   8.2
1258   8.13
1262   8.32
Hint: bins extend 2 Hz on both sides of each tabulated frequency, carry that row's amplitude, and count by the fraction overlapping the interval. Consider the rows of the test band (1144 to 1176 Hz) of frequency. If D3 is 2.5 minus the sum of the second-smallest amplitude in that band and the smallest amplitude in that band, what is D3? -12.8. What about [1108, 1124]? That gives -13.8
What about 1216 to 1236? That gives -13.7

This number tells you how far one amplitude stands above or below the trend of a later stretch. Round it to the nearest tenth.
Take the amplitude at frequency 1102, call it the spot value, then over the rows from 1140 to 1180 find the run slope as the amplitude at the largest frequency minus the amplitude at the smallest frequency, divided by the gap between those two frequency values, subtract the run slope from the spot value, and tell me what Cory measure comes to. 8.2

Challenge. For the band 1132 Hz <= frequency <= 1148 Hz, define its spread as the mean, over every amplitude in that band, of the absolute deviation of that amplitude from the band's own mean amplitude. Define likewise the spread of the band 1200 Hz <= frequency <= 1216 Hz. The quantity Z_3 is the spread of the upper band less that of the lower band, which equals -0.24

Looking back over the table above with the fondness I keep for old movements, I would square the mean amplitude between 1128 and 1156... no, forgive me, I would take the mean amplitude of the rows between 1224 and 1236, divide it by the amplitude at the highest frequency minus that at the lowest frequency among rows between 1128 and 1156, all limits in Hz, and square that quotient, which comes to 1563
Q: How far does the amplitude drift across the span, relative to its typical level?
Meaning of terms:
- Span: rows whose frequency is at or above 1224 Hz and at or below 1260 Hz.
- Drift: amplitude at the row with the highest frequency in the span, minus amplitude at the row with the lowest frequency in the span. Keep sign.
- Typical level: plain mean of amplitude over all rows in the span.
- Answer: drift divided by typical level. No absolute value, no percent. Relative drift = -0.015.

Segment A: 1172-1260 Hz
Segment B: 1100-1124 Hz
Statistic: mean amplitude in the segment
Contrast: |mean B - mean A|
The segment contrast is 0.05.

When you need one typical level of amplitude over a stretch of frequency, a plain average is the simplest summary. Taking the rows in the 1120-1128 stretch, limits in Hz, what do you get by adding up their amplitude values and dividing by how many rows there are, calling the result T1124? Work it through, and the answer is 8.69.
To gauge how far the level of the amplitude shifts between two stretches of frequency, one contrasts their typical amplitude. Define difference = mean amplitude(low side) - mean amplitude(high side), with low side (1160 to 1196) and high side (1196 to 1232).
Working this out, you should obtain -0.3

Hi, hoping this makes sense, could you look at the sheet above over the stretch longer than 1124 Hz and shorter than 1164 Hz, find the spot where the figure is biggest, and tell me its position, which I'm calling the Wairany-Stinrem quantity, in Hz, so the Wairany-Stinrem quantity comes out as 1142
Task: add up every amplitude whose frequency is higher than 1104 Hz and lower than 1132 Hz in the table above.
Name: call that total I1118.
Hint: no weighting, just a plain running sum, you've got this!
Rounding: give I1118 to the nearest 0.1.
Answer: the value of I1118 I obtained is 58.4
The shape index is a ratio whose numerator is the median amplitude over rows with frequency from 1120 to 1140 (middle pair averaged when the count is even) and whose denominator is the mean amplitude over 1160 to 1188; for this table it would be 1.05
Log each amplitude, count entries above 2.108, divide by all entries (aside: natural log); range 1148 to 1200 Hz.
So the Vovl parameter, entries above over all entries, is 0.31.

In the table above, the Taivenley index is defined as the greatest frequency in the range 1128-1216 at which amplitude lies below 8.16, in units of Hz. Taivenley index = 1182 Hz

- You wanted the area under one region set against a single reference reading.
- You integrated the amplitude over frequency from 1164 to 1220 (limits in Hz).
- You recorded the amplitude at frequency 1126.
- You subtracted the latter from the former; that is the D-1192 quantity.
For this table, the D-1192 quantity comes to 456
